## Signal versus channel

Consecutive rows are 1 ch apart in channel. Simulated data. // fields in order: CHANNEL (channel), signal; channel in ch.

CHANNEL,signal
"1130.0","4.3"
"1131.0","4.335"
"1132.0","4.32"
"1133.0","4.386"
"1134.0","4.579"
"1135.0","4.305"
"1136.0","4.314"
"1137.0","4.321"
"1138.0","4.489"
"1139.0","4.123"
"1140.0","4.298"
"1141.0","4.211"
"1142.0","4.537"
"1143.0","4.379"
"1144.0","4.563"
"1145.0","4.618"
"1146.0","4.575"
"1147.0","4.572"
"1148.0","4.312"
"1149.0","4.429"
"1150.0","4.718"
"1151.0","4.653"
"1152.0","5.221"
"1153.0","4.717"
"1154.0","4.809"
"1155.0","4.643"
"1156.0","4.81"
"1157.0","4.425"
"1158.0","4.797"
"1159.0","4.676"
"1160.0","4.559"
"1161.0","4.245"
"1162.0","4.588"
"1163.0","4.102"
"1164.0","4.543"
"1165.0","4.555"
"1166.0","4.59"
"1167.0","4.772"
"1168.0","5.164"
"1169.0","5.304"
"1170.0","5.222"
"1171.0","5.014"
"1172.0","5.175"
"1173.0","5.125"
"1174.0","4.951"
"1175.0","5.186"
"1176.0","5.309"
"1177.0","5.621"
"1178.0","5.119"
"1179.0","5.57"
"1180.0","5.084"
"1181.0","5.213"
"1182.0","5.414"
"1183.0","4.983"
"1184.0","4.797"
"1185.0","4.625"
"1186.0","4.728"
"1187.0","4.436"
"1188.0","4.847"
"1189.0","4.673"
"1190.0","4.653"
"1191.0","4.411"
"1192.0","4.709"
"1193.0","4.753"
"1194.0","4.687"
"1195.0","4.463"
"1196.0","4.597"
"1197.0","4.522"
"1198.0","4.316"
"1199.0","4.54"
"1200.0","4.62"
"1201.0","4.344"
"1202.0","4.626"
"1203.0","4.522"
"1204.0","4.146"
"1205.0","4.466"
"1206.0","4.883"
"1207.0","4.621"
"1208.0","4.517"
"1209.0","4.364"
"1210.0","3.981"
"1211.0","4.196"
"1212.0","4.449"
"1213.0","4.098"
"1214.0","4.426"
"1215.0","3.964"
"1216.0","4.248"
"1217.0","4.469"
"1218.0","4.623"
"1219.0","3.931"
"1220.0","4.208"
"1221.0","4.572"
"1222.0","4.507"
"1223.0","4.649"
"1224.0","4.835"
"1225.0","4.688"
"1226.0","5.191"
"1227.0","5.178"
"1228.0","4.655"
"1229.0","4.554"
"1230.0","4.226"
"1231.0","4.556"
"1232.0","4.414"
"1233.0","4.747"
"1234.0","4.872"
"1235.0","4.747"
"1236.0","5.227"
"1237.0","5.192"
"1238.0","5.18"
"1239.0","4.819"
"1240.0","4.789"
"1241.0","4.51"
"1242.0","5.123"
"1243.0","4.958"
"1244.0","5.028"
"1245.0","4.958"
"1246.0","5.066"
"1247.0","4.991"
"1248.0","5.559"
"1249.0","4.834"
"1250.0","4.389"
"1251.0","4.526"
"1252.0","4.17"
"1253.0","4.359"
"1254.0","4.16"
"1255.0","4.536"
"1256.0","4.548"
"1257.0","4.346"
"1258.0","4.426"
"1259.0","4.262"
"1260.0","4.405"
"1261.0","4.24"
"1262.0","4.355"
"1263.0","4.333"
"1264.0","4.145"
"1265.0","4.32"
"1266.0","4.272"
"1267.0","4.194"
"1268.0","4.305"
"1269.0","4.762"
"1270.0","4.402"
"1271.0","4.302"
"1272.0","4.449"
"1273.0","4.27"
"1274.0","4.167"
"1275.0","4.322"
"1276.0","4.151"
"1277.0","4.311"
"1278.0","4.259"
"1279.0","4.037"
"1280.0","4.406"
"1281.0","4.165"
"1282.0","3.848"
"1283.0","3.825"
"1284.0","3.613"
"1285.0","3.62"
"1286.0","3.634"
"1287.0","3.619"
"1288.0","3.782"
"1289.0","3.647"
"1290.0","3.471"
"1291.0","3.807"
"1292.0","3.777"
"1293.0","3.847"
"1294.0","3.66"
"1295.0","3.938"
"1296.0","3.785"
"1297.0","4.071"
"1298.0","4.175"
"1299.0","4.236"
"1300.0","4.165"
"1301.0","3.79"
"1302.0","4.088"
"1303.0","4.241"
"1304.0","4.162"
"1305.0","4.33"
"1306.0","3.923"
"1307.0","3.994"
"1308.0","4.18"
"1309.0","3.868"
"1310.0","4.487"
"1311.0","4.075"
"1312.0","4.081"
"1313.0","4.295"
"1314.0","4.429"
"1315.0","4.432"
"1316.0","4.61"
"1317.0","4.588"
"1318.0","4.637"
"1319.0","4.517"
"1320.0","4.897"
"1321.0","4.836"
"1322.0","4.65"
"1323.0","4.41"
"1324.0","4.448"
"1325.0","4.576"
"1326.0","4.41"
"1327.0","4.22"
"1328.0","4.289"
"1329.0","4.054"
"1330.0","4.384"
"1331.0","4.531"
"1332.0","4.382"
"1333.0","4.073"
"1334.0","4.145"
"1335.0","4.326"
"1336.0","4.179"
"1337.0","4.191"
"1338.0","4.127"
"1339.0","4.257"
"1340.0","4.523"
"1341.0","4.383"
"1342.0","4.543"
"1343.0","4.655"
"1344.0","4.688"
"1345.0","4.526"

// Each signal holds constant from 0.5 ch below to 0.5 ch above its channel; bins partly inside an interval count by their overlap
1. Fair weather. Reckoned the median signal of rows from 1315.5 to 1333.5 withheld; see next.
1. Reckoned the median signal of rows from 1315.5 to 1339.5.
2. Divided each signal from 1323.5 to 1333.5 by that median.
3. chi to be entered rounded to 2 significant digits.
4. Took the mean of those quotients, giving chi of 0.99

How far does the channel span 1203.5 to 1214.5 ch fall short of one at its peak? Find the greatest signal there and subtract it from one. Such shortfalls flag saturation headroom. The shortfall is -3.88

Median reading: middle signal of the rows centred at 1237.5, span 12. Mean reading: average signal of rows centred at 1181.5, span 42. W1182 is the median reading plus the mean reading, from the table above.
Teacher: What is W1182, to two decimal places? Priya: 9.66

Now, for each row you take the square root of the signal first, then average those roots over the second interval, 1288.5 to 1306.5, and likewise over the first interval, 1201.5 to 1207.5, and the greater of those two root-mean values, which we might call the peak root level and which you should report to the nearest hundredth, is 2.13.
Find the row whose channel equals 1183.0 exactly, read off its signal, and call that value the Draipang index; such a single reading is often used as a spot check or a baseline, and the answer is 4.983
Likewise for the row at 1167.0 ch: 4.772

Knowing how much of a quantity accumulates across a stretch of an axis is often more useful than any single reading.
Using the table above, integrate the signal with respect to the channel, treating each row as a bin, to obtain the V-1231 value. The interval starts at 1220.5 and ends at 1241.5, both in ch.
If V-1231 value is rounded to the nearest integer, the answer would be 100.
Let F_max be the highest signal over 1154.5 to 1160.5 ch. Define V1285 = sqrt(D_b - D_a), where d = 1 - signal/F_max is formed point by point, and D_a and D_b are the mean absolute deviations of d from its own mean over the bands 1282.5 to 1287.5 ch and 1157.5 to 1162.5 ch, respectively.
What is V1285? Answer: 0.122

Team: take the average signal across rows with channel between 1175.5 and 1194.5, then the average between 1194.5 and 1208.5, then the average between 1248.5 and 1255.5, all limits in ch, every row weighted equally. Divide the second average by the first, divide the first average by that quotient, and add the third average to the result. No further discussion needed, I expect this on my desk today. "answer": 9.8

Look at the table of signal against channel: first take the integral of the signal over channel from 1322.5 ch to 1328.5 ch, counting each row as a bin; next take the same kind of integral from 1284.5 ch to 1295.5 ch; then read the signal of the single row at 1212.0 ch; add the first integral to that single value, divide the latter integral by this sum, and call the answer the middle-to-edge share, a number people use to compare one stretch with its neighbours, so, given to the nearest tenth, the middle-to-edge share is 1.3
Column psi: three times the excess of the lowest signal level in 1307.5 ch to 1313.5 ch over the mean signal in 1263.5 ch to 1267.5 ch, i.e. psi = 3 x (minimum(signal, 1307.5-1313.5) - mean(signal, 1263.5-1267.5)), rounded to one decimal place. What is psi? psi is -1.1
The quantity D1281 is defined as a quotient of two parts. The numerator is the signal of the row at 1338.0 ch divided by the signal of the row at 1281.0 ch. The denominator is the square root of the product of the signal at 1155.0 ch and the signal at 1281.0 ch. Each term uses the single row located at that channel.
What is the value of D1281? 0.225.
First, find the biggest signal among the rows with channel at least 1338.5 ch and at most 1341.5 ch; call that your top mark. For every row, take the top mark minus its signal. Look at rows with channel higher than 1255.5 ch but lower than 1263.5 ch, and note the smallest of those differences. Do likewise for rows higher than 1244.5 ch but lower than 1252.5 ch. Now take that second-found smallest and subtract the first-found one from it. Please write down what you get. -1.0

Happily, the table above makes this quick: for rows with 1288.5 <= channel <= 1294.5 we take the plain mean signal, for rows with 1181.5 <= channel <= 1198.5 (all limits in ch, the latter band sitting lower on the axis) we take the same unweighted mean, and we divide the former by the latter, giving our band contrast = 0.79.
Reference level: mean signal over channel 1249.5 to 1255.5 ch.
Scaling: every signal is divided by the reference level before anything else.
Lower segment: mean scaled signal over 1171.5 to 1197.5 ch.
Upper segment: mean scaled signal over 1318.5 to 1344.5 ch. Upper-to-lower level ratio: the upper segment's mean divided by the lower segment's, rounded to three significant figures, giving 0.898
